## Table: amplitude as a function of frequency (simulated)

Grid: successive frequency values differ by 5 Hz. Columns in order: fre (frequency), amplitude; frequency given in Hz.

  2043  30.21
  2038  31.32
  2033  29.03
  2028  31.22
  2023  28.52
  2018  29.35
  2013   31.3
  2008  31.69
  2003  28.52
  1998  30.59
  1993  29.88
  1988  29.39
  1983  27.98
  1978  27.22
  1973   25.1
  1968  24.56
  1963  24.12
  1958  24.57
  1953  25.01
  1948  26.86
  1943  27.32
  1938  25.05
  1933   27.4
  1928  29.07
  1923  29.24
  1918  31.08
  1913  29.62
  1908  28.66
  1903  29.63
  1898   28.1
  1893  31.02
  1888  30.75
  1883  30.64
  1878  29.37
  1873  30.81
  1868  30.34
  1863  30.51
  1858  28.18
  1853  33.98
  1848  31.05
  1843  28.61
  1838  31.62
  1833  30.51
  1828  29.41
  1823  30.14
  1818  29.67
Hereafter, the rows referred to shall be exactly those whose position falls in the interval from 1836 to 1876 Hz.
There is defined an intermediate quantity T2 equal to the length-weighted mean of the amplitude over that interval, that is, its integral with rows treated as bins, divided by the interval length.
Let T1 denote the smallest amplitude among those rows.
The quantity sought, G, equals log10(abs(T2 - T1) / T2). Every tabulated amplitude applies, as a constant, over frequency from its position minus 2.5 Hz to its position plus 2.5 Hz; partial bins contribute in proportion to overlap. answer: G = -1.10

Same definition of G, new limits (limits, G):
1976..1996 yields -1.29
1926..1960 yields -1.15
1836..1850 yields -1.24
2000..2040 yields -1.28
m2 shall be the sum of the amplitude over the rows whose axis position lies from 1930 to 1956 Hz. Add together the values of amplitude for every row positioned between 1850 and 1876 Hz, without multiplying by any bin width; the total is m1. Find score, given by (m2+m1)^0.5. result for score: 16.9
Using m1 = 154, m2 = 132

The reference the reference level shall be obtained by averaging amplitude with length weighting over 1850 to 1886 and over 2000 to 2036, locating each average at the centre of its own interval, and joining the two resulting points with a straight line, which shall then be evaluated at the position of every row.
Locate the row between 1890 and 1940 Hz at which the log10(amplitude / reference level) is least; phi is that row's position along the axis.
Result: 1938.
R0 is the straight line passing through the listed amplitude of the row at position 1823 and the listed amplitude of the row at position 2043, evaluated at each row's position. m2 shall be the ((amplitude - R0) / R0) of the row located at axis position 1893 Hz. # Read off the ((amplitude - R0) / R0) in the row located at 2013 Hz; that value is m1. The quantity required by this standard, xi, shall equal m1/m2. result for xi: 1.3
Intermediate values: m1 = 0.036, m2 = 0.03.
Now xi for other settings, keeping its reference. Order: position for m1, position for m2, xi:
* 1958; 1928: 5.1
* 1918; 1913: -1.7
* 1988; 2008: -0.5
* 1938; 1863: -14.3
